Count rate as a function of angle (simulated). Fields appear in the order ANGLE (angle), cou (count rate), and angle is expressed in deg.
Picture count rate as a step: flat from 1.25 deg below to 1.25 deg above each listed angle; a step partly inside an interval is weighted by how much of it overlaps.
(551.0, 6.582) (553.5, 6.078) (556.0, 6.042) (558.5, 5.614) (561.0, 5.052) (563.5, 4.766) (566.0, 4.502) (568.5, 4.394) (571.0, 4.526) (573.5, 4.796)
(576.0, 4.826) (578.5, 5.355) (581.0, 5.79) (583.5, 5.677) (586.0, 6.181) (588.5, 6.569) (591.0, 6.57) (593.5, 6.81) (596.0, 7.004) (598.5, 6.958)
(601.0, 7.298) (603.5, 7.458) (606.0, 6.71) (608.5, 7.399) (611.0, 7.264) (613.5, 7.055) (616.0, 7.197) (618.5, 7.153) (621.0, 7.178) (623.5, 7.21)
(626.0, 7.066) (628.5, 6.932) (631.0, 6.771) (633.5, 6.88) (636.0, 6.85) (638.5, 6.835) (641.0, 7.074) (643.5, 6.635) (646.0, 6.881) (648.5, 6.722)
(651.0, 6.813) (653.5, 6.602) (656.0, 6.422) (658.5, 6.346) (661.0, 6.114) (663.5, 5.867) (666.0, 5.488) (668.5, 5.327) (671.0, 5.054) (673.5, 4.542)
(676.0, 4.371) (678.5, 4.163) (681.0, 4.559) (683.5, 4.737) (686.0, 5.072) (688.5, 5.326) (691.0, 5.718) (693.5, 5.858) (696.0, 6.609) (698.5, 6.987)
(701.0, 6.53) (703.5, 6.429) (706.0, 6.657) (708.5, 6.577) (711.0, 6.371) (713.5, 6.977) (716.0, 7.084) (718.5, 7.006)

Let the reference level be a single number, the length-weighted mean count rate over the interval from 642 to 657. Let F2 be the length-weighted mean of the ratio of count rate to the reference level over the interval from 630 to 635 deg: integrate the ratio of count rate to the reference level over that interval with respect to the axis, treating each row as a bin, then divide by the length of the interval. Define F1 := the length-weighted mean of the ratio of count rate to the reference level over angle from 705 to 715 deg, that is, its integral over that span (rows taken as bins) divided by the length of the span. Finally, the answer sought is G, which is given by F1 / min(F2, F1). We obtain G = 1.00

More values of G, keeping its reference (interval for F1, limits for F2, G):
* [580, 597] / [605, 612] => 1.00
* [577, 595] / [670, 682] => 1.35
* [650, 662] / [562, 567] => 1.39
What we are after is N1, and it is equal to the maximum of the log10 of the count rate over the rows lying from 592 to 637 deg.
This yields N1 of 0.873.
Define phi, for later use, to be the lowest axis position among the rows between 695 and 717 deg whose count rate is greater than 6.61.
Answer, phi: 698.5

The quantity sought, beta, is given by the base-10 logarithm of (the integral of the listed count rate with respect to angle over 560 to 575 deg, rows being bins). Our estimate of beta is 1.85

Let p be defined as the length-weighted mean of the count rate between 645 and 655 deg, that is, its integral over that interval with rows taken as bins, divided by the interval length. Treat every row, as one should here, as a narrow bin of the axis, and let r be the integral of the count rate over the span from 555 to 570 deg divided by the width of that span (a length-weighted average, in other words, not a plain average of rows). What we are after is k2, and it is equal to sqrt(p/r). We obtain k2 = 1.16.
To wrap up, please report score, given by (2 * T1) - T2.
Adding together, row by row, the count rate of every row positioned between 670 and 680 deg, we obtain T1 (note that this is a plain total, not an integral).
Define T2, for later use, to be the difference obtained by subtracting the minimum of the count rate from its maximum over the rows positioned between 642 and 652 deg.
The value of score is 36.0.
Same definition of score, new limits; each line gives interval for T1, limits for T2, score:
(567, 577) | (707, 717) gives 36.4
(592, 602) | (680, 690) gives 55.4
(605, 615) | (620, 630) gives 56.6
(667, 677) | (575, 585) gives 37.6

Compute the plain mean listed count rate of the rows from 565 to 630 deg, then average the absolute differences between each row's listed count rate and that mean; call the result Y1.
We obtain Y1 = 0.9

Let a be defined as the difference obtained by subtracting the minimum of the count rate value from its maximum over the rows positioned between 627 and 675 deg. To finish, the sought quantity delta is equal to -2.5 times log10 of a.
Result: -1.0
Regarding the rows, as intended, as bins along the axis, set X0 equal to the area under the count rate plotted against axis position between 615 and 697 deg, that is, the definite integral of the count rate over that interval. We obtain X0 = 502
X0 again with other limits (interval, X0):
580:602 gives 144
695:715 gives 133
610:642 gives 225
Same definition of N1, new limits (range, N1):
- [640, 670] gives 0.850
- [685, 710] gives 0.844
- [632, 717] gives 0.850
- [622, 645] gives 0.858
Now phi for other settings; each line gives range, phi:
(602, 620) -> 603.5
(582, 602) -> 593.5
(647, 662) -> 648.5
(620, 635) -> 621.0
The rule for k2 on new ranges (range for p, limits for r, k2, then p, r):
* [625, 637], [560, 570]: 1.22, 6.90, 4.67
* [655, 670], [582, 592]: 0.97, 5.90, 6.23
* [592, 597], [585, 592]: 1.03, 6.89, 6.44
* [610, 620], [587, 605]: 1.02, 7.17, 6.94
